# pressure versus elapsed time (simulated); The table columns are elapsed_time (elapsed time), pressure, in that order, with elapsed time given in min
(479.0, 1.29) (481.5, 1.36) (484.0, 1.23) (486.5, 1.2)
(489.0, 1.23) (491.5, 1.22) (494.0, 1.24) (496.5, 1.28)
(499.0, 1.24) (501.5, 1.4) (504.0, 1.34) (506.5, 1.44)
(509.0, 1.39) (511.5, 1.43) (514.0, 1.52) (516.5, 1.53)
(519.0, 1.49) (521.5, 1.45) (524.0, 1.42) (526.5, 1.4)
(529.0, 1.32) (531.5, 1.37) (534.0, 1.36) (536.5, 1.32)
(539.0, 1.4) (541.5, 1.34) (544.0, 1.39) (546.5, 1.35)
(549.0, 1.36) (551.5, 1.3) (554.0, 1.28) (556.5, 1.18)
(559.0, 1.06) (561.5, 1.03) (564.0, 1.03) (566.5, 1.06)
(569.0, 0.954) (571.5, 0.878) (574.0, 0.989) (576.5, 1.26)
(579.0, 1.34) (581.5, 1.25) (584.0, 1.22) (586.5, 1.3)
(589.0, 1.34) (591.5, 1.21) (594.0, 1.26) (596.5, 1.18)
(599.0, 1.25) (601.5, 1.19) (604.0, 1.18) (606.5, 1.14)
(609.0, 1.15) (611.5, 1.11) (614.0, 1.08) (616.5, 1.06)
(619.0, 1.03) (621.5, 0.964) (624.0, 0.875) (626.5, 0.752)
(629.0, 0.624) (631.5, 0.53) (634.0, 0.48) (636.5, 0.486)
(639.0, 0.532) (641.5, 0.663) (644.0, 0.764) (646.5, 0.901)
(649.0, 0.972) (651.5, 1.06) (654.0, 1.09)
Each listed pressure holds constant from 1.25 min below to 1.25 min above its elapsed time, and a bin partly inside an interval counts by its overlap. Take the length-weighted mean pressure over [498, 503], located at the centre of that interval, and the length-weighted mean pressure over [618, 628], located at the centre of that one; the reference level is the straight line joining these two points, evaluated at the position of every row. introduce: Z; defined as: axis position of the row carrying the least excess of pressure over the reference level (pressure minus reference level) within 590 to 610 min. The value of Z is 606.5 min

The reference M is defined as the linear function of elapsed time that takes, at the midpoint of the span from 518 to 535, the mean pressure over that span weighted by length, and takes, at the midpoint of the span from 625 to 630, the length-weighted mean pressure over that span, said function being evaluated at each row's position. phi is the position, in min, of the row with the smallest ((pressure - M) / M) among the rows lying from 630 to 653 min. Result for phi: 634.0 min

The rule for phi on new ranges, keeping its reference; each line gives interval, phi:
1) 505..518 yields 509.0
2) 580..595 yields 584.0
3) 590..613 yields 591.5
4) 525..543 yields 529.0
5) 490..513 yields 491.5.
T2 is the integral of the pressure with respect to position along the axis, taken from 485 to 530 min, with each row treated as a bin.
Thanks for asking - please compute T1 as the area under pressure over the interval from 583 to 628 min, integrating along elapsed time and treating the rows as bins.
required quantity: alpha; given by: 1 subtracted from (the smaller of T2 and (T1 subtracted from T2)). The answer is 10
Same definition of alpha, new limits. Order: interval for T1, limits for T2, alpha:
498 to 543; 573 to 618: -10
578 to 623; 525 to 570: 2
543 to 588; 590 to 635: -9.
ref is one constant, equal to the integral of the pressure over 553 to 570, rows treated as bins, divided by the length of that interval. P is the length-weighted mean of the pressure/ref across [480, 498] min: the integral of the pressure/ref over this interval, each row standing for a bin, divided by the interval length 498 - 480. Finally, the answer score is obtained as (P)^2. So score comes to 1.33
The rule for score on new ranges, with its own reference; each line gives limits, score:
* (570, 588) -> 1.18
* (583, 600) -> 1.33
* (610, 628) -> 0.82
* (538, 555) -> 1.54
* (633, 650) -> 0.40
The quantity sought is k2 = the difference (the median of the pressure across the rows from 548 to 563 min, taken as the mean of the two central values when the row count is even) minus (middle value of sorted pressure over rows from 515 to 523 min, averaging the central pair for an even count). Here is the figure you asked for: -0.26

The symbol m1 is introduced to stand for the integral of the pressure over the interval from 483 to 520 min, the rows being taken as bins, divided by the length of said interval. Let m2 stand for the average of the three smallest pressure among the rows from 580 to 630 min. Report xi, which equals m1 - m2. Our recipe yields 0.6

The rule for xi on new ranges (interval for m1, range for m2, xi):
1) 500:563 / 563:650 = 0.9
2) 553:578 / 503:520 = -0.3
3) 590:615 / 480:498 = 0.0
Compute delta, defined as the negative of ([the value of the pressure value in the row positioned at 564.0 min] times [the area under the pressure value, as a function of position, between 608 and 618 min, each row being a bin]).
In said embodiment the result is -11.3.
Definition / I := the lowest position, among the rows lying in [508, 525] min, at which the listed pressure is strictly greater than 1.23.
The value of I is 509.0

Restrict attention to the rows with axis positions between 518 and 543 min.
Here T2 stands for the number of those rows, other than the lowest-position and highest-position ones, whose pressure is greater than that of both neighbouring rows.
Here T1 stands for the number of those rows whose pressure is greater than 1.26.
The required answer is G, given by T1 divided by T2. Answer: 5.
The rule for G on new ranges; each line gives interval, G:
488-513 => 2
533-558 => 3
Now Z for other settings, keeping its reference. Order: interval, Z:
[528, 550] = 529.0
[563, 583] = 571.5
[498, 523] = 499.0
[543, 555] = 554.0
